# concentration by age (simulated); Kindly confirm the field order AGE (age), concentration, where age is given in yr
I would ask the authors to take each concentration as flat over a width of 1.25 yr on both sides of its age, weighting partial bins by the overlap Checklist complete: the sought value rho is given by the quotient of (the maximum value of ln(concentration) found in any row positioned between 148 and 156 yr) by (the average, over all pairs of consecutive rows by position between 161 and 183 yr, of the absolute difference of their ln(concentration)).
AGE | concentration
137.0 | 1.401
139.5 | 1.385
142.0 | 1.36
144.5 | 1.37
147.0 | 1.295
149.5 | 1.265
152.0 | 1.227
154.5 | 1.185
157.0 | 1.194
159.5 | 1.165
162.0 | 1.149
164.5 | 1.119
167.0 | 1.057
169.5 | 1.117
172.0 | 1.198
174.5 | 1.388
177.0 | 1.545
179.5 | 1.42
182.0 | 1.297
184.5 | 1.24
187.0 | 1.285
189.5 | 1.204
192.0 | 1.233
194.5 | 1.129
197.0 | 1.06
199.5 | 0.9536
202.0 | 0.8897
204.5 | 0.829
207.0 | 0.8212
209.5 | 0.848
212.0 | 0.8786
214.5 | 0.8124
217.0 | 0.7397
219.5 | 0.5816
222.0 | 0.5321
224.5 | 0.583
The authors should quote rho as 3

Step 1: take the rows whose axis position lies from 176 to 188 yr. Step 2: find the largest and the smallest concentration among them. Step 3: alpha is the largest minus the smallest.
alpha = 0.305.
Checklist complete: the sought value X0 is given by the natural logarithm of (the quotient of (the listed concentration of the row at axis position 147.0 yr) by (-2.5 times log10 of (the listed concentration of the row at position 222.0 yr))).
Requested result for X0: 0.6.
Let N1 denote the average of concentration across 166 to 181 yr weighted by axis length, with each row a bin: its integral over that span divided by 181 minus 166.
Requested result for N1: 1.29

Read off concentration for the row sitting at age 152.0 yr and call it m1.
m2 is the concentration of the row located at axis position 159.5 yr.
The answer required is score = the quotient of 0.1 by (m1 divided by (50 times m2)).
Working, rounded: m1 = 1.227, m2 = 1.165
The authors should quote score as 4.7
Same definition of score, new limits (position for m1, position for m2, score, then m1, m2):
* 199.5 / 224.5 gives 3.1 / 0.9536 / 0.583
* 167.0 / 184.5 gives 5.9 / 1.057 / 1.24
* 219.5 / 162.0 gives 9.9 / 0.5816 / 1.149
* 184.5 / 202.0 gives 3.6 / 1.24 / 0.8897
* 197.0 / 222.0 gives 2.5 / 1.06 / 0.5321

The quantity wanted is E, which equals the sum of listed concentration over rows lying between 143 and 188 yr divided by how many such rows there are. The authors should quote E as 1.25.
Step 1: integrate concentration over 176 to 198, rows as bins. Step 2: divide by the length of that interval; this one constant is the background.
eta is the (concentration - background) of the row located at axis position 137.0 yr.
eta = 0.13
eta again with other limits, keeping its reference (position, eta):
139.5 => 0.12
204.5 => -0.44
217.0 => -0.53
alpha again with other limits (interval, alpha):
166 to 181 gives 0.488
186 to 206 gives 0.456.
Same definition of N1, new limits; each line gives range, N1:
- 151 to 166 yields 1.17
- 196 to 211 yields 0.90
